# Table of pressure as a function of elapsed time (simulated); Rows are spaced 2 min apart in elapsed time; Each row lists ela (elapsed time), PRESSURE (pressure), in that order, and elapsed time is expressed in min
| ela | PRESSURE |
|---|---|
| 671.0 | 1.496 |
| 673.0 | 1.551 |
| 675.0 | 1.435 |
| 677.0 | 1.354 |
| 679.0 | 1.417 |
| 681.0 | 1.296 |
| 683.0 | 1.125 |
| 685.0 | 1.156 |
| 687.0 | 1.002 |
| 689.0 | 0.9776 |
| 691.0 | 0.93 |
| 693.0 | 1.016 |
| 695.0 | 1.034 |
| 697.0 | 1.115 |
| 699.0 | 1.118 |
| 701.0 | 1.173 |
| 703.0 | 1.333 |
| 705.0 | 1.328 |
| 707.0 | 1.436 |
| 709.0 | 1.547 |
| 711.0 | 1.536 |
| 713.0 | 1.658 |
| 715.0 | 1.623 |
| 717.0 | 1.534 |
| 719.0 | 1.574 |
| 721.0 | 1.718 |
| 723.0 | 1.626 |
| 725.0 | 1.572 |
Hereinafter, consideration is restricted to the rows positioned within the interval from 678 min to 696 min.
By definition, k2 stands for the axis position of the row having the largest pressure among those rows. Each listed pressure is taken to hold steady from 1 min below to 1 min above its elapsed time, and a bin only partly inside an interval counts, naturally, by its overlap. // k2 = 679.0 min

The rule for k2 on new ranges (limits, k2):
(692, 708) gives 707.0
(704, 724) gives 721.0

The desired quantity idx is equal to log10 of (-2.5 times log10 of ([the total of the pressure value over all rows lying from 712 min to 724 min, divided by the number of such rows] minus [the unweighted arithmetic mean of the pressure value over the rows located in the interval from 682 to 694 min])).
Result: -0.24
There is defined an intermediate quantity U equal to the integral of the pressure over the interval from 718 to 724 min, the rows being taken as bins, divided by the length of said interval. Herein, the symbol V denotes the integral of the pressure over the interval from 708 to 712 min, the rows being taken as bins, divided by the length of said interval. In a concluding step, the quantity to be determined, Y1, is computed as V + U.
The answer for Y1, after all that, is 3.18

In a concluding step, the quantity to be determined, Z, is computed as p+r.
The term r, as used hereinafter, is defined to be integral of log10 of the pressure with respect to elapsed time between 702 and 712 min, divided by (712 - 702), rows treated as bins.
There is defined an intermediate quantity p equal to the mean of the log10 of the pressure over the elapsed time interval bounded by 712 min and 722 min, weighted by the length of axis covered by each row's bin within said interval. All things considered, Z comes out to 0.37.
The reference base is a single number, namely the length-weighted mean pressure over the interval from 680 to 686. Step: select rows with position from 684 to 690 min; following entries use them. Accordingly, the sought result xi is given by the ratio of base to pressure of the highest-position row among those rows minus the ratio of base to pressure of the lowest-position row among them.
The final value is 0.19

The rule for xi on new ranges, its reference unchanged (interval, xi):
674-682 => 0.09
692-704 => -0.28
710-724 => -0.04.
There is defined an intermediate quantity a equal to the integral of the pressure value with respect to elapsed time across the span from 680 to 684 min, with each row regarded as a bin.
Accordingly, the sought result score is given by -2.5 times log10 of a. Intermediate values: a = 4.8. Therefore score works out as -1.7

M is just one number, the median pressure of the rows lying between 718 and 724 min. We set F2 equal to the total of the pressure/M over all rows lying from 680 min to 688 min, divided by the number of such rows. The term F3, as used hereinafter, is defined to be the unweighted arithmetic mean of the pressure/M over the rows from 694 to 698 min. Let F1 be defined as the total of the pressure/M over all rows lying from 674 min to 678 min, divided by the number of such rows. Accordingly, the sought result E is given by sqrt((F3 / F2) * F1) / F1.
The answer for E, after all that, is 1.05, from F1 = 0.9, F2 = 0.70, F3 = 0.66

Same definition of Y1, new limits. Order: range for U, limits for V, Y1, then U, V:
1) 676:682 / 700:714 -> 2.79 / 1.4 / 1.43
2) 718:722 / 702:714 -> 3.12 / 1.6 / 1.47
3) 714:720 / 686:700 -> 2.60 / 1.6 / 1.03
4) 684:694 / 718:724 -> 2.66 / 1.0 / 1.64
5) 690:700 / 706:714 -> 2.59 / 1.0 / 1.54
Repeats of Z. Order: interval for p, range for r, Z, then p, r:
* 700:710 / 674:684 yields 0.25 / 0.13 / 0.12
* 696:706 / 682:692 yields 0.10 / 0.08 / 0.01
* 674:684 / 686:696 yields 0.12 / 0.12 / 0.00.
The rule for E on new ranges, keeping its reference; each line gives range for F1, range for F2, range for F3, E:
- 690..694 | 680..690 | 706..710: 1.50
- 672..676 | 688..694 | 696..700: 1.12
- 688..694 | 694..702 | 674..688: 1.37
